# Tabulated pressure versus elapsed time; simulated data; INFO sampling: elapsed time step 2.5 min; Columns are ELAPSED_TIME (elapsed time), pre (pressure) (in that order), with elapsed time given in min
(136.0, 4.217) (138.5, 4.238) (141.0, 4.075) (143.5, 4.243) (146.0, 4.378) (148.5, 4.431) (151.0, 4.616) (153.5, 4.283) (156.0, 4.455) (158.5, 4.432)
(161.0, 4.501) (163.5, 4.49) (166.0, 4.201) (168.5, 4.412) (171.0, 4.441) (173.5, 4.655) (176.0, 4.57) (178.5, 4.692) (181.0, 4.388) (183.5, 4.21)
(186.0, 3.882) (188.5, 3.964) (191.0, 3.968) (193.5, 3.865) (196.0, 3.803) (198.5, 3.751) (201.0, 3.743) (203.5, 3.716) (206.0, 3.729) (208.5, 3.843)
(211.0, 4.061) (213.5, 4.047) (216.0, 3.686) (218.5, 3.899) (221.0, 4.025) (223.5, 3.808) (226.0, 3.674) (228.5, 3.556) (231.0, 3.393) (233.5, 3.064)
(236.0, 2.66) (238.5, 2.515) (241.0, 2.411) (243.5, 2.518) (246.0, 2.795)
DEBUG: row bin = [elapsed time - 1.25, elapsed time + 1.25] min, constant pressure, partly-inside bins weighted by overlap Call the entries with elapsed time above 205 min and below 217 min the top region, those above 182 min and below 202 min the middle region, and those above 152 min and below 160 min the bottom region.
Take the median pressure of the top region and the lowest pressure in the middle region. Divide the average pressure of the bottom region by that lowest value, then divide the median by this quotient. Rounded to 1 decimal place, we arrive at 3.3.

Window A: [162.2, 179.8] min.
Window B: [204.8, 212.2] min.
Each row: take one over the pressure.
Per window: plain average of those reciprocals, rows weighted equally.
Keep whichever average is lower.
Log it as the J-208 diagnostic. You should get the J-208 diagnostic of 0.223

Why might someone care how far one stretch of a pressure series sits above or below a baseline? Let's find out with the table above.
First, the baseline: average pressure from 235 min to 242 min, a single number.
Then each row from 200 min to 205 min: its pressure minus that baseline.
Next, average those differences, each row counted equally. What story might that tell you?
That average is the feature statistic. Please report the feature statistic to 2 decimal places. 1.20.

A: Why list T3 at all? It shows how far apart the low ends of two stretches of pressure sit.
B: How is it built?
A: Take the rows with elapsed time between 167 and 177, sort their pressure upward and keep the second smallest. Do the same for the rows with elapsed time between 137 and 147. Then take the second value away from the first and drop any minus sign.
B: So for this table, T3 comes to 0.2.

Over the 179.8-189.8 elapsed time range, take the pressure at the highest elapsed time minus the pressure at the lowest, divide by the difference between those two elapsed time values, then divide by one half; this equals -0.11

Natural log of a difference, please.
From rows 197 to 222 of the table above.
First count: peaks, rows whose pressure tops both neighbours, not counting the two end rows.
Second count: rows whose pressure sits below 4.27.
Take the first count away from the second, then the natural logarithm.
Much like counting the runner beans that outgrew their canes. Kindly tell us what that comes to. 2.2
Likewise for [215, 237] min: 2.1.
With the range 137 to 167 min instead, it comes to 0.0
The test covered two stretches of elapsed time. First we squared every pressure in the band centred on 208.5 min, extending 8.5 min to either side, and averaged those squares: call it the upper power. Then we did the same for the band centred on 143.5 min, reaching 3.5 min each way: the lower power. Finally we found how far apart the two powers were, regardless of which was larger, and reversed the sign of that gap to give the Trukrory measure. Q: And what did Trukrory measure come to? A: -3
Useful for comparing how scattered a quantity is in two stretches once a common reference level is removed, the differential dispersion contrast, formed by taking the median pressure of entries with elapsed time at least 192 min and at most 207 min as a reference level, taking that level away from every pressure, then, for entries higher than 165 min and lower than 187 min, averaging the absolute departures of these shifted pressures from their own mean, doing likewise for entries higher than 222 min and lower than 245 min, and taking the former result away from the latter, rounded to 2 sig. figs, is 0.29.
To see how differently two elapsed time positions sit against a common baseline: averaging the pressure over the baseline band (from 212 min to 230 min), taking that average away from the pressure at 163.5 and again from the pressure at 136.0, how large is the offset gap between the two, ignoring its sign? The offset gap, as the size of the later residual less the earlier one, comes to 0.3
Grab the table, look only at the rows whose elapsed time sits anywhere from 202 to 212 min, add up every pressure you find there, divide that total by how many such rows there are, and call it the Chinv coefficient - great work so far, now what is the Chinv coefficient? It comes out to 3.8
